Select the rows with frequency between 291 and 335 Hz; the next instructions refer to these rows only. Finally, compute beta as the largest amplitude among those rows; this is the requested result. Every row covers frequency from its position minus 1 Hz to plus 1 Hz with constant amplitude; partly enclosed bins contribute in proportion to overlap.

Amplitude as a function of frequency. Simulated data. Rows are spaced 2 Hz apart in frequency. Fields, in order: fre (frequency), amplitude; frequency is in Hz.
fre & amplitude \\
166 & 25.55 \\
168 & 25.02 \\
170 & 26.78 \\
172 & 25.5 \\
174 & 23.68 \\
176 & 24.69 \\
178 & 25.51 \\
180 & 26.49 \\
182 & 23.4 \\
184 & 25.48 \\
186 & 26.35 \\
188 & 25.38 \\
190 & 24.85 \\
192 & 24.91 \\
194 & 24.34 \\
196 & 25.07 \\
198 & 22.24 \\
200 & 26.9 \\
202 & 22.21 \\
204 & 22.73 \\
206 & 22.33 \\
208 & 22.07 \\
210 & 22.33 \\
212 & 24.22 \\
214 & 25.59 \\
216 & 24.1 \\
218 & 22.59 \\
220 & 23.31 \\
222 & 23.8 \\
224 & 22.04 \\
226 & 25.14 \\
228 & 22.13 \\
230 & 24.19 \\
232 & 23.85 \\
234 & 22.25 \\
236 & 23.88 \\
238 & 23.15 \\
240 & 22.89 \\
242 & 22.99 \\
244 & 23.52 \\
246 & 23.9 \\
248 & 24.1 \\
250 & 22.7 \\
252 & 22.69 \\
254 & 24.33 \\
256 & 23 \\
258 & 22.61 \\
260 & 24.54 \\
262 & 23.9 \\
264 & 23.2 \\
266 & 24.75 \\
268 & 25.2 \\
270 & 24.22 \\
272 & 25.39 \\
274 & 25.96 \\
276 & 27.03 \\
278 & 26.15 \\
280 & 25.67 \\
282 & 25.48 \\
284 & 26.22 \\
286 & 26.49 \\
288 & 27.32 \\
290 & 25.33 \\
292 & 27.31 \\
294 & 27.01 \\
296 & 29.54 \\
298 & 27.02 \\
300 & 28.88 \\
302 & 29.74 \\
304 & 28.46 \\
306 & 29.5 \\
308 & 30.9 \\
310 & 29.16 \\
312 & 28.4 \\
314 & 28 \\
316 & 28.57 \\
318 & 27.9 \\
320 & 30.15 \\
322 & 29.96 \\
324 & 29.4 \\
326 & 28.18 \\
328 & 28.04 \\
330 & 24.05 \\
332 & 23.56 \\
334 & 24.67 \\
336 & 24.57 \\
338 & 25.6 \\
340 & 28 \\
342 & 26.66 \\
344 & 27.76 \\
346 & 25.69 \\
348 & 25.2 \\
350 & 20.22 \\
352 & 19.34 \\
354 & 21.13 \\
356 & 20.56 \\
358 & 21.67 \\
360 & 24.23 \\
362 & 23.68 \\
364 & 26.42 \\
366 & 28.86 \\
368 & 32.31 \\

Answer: 30.9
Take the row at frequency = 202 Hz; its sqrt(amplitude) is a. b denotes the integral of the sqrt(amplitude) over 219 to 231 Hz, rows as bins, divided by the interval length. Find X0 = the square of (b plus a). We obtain 91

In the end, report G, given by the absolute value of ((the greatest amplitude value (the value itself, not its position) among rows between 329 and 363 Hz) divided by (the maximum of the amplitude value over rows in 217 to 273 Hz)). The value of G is 1.10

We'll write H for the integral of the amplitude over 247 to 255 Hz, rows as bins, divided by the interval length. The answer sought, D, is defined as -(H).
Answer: -23.5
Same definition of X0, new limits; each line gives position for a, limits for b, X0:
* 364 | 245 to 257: 100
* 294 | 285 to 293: 107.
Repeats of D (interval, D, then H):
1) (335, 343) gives -26.2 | 26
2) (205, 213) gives -22.7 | 23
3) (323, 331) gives -27.4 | 27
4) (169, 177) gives -25.2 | 25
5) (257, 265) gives -23.6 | 24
